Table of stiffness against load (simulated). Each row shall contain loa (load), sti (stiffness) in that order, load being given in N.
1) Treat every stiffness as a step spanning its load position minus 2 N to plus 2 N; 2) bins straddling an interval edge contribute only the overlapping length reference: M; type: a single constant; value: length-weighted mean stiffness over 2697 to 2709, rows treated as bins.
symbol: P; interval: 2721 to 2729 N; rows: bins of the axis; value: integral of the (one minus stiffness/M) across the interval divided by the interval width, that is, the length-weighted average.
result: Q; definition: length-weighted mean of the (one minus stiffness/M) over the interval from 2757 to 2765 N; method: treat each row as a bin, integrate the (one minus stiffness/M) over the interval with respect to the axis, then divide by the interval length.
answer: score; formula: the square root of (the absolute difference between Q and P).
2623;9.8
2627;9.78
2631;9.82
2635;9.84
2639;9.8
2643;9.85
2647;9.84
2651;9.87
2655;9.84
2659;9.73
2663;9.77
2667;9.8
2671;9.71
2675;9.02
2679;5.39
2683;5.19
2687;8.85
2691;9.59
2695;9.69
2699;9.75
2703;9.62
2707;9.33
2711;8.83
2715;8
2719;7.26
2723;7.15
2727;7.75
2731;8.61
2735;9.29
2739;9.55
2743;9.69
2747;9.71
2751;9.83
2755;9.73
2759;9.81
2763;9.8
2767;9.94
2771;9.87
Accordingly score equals 0.50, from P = 0.22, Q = -0.02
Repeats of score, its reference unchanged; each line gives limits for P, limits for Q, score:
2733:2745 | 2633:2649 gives 0.18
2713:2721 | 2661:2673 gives 0.47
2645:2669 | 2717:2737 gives 0.43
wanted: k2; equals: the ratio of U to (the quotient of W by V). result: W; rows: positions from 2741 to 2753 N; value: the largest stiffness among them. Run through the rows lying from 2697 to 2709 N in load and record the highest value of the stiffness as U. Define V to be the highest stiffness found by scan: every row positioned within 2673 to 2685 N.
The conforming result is 8.9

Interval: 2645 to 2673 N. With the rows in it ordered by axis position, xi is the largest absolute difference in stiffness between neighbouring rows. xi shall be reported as 0.11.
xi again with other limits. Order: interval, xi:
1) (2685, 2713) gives 0.74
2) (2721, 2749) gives 0.86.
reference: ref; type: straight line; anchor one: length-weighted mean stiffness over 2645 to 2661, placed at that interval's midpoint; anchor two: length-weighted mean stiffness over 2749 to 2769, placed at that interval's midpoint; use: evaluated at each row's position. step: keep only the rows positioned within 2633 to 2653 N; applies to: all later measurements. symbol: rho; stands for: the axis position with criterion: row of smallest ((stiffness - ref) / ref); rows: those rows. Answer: 2639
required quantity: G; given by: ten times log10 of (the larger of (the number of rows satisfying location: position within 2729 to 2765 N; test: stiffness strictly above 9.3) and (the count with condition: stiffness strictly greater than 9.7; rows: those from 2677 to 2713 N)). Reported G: 8.5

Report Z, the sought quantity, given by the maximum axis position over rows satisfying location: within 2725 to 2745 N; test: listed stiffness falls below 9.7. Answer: 2743 N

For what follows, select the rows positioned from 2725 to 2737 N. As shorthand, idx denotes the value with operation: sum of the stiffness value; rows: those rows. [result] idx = 26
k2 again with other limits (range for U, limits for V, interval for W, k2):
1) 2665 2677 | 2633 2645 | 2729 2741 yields 10.1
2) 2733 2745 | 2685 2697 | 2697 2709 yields 9.6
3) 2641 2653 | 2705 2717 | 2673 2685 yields 10.2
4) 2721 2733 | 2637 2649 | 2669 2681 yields 8.7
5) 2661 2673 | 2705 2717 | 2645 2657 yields 9.3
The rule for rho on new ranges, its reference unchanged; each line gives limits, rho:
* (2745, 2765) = 2747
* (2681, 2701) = 2683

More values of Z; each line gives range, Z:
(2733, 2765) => 2743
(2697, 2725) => 2723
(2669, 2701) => 2695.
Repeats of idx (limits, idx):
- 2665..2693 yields 58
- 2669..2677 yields 19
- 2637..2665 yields 69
